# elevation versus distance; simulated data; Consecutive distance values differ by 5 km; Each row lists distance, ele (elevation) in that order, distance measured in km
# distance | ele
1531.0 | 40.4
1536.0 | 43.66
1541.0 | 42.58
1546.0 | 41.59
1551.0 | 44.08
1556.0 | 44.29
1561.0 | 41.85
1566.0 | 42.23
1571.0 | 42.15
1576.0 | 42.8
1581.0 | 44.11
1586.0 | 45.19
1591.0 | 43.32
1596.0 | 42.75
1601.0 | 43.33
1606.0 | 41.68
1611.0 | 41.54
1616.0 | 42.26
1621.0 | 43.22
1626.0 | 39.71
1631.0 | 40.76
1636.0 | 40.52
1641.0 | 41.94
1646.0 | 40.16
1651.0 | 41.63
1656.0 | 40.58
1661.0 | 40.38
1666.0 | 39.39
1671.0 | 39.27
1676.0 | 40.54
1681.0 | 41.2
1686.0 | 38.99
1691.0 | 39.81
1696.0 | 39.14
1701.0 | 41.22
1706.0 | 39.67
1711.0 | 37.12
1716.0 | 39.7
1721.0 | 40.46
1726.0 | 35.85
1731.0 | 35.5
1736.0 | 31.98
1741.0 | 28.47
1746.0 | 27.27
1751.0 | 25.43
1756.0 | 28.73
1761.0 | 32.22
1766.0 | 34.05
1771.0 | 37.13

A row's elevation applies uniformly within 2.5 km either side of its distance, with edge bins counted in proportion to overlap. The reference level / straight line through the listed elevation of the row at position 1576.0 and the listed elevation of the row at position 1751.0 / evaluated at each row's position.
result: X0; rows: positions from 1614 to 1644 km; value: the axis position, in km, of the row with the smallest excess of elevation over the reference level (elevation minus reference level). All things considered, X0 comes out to 1626.0 km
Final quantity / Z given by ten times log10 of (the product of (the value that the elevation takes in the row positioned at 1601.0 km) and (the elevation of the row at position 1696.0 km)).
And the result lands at 32.3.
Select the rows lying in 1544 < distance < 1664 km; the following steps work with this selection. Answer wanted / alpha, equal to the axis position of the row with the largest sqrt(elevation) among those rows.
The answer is 1586.0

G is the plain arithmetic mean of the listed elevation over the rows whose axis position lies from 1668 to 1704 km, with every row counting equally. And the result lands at 40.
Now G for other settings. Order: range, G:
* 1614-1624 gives 43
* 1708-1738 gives 37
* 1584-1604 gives 44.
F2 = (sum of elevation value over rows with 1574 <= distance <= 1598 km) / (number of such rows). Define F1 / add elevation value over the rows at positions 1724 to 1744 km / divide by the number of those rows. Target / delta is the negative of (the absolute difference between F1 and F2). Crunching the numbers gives -10.7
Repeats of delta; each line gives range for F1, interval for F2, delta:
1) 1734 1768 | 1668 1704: -10.3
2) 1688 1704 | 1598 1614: -2.1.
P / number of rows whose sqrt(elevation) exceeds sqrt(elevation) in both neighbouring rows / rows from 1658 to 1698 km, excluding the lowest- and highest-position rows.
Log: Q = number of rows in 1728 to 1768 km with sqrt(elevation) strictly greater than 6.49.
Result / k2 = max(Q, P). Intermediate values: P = 2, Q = 0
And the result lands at 2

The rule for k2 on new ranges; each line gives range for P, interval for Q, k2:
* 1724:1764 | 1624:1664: 0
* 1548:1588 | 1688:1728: 2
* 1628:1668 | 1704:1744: 2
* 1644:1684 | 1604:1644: 2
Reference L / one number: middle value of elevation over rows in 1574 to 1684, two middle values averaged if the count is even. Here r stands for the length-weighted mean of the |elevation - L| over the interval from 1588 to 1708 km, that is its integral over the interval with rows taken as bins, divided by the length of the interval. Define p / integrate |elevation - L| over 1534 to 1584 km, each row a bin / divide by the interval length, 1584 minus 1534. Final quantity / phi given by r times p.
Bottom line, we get 1.7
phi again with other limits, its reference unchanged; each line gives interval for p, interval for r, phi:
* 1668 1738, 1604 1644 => 2.5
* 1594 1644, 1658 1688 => 1.5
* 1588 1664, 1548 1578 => 1.3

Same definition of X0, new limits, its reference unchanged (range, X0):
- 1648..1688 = 1666.0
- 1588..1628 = 1606.0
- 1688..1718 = 1711.0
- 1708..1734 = 1711.0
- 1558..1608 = 1561.0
